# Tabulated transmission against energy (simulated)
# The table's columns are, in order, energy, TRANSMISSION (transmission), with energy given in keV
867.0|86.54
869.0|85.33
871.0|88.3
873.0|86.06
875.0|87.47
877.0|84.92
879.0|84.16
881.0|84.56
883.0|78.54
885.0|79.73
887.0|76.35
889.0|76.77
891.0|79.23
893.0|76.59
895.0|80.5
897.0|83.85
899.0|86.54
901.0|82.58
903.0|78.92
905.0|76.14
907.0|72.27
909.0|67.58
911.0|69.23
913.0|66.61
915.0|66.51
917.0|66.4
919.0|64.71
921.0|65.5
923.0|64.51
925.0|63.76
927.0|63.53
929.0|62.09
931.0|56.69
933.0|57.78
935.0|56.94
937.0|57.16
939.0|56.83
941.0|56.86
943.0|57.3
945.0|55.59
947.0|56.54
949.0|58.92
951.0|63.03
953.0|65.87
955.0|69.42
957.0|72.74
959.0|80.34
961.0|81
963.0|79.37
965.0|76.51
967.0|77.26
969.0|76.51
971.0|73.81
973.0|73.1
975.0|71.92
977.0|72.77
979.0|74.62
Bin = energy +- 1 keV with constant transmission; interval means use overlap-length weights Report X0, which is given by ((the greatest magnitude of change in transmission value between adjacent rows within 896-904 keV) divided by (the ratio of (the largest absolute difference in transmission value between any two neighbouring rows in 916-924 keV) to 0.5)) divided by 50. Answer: 0.0234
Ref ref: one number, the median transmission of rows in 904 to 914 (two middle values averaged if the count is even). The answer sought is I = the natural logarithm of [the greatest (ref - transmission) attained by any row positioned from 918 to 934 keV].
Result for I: 2.5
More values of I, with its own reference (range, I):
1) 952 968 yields 1.2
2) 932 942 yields 2.5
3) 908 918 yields 1.0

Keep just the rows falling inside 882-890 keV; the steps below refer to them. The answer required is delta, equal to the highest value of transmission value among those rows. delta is 79.73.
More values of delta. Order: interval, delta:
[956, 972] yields 81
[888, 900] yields 86.54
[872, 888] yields 87.47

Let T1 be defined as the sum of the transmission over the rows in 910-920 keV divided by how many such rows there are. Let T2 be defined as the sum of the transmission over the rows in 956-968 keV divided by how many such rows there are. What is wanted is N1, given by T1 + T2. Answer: 145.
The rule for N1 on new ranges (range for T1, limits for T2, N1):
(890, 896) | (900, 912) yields 153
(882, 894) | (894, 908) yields 158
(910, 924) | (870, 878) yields 153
